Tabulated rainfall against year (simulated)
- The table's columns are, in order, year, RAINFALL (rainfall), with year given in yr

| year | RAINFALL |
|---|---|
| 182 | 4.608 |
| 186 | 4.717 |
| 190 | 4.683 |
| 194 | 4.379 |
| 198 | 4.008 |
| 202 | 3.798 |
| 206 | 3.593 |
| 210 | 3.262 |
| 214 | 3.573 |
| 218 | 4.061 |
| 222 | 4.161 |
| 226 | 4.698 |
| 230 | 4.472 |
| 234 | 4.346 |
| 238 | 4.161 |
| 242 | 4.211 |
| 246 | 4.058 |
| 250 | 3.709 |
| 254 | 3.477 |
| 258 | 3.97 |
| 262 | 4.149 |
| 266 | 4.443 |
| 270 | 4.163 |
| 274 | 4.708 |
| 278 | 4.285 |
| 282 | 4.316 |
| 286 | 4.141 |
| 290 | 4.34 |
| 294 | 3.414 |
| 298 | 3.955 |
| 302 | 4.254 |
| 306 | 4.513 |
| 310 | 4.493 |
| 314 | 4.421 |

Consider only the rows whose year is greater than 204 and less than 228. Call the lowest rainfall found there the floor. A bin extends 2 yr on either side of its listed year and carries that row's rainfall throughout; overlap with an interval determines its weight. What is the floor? 3.262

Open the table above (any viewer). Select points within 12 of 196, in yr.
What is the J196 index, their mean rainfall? 4.2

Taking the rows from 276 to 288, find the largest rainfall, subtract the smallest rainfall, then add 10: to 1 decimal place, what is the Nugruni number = 10.2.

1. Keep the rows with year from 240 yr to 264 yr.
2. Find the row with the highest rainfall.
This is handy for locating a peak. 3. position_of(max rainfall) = 242 yr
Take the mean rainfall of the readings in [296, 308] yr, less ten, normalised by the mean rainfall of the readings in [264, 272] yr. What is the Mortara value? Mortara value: -1.34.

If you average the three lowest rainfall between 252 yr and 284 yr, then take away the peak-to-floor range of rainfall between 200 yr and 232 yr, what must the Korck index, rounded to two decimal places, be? 2.43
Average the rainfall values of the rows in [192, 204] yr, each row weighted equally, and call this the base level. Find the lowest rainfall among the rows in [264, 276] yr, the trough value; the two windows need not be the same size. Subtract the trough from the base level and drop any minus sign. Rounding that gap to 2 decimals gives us 0.10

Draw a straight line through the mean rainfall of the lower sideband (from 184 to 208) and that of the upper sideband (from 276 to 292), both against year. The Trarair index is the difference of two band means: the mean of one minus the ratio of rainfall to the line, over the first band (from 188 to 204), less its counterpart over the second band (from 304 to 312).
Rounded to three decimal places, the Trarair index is 0.044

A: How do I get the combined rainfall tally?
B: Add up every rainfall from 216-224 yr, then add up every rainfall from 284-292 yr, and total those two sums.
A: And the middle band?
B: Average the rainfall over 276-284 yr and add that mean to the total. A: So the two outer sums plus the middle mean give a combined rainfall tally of 21.0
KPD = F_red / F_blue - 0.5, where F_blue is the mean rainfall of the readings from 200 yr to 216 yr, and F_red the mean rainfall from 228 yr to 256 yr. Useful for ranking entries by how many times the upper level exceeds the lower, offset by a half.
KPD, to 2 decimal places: 0.64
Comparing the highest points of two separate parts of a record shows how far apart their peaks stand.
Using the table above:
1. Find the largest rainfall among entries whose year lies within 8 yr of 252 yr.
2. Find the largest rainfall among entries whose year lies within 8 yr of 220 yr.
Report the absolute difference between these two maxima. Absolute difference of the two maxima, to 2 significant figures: 0.64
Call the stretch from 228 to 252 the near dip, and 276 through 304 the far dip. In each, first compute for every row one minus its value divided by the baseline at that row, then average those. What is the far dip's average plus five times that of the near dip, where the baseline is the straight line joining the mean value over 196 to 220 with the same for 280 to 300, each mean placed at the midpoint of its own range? -0.44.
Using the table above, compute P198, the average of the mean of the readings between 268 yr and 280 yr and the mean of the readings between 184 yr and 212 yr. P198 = 4.22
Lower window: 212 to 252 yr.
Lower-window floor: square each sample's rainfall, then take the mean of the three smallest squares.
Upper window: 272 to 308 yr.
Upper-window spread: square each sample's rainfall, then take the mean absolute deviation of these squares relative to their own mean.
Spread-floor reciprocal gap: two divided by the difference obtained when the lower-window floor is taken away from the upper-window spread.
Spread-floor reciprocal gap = -0.163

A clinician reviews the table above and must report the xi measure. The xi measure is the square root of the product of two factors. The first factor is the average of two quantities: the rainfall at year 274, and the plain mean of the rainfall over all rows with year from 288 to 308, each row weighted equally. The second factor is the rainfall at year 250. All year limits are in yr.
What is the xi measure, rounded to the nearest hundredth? 4.04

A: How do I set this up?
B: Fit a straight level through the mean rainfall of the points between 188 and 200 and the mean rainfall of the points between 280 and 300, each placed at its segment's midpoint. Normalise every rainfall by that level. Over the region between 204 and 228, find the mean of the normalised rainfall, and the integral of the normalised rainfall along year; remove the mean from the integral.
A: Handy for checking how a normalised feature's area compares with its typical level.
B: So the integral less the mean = 21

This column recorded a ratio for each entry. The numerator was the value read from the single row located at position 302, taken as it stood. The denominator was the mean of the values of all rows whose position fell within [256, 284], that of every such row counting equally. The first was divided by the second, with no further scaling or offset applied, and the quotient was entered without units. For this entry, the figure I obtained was 0.99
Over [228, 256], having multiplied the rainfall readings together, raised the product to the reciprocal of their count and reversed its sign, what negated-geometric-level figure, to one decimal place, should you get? -4.0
